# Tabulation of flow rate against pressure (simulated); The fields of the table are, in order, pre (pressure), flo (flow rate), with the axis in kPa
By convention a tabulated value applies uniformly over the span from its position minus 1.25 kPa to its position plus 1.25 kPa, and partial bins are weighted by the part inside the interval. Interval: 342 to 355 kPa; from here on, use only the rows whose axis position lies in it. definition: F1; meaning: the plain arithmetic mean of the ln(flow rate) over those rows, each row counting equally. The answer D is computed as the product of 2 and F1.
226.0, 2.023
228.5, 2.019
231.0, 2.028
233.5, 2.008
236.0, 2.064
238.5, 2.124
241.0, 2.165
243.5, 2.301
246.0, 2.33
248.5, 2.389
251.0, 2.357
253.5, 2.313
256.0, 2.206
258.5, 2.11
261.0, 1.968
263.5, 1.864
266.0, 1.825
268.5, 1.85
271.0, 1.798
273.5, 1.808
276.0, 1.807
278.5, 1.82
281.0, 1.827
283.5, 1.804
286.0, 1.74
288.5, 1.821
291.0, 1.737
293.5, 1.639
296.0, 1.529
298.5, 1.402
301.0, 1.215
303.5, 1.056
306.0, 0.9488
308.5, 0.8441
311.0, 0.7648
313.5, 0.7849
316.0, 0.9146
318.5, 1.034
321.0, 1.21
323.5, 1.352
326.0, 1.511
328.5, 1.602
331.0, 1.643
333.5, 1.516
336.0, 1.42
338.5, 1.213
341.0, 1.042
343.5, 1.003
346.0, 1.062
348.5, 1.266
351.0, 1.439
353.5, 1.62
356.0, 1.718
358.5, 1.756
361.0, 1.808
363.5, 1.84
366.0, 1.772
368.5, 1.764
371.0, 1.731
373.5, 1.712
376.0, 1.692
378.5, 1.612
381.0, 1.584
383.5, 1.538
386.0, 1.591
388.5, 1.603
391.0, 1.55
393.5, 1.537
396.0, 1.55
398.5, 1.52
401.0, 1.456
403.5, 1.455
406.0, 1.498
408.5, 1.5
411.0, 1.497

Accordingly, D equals 0.5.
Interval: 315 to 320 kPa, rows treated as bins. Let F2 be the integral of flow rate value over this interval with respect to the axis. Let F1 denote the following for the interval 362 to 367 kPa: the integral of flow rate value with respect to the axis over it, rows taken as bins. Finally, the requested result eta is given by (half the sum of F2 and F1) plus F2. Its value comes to 11.9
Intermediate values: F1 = 9.0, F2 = 4.9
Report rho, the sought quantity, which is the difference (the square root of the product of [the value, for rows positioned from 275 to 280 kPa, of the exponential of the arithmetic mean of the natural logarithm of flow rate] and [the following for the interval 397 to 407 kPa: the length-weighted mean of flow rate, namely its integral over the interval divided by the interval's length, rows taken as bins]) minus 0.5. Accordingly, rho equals 1.1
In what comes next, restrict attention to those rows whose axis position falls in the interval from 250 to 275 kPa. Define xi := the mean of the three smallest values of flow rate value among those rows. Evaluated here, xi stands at 1.8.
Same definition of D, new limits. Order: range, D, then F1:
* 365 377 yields 1.1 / 0.55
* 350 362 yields 1.0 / 0.51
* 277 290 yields 1.2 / 0.59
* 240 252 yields 1.7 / 0.84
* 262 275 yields 1.2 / 0.60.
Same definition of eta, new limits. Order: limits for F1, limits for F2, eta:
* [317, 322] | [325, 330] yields 14.5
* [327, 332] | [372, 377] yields 16.8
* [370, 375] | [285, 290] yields 17.7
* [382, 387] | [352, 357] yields 16.3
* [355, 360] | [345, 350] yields 13.2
